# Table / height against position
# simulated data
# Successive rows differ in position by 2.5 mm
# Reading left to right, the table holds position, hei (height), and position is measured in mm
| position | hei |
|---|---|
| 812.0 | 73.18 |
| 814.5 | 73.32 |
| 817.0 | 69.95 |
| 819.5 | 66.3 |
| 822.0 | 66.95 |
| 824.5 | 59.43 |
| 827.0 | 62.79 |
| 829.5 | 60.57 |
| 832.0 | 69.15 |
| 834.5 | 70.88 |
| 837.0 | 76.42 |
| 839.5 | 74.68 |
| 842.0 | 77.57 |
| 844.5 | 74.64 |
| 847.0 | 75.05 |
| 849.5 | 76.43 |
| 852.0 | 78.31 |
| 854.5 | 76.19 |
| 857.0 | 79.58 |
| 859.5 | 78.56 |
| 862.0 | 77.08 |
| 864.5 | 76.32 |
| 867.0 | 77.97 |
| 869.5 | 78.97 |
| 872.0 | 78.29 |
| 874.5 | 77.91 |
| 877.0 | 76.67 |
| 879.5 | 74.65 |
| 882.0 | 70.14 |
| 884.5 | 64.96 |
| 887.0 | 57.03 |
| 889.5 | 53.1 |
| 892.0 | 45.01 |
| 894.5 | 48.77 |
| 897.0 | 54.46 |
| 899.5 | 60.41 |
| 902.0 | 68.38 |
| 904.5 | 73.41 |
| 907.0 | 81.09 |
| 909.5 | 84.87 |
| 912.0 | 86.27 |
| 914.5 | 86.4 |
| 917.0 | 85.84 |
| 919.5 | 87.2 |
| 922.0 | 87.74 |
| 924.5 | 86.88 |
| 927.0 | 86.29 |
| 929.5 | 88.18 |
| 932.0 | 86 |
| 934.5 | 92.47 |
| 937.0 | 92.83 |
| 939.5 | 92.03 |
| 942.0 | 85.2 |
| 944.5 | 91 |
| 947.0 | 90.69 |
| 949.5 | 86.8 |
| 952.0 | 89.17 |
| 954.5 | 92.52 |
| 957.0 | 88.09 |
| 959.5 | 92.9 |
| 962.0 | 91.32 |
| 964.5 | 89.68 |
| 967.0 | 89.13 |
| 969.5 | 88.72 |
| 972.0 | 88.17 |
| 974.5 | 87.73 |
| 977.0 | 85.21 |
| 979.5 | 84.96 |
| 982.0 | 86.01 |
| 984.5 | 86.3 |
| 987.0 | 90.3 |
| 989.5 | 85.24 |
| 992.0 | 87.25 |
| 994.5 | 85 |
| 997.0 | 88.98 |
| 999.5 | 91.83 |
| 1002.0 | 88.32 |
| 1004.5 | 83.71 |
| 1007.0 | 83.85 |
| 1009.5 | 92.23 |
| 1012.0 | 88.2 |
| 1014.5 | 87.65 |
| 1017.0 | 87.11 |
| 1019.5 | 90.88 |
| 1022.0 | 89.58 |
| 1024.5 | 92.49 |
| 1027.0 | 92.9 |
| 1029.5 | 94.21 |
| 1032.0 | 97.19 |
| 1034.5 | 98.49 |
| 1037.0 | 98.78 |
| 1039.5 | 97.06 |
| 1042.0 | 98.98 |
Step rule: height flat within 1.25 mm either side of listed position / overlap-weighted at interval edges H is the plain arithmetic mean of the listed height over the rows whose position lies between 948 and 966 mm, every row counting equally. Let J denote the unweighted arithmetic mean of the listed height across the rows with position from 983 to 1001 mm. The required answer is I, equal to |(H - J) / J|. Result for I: 0.03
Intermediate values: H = 90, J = 88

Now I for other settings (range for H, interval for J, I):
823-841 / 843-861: 0.12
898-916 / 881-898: 0.37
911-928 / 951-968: 0.04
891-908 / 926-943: 0.31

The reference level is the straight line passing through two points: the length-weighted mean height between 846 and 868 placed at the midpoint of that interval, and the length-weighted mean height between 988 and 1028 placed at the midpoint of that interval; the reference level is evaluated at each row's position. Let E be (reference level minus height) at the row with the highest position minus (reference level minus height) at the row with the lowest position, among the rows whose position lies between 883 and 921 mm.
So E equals -20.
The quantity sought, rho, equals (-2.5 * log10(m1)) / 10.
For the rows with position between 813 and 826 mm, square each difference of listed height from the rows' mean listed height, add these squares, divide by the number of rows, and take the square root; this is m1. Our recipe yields -0.17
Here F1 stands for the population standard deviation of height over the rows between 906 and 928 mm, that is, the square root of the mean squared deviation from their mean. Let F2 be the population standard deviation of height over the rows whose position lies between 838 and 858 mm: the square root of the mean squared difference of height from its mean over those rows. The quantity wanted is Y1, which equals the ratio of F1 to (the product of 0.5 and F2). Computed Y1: 2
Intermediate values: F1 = 1.8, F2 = 1.7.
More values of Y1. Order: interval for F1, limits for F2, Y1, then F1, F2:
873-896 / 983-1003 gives 10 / 11.8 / 2.3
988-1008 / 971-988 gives 3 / 2.7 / 1.8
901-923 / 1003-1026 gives 4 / 6.5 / 3.1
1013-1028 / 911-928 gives 7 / 2.2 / 0.6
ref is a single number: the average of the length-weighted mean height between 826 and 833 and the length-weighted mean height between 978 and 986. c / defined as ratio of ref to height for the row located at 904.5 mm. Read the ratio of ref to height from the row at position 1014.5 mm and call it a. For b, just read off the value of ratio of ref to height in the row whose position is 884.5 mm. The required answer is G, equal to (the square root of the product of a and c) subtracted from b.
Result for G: 0.22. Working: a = 0.855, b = 1.15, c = 1.02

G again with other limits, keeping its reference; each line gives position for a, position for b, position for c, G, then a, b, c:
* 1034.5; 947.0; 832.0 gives -0.08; 0.761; 0.83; 1.08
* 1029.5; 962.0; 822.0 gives -0.12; 0.796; 0.82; 1.12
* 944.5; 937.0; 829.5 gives -0.20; 0.824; 0.81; 1.24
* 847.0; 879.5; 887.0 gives -0.14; 0.999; 1.00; 1.31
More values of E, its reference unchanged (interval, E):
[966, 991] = 6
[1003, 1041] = -11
